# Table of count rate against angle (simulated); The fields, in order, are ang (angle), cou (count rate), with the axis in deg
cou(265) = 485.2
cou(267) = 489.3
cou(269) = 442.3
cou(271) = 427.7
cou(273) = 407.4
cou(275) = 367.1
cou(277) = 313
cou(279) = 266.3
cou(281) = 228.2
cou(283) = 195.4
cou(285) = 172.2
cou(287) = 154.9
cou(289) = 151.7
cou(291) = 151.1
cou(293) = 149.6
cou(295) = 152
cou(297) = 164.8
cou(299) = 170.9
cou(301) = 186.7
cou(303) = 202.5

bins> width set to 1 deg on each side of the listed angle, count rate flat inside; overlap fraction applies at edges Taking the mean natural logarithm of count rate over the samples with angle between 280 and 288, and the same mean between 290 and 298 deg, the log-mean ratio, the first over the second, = 1.04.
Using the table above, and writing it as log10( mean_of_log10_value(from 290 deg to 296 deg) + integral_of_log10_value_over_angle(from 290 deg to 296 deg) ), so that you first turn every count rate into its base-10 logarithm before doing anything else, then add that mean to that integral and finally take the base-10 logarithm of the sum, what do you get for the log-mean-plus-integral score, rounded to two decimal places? 1.18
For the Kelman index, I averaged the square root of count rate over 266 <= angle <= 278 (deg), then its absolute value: 20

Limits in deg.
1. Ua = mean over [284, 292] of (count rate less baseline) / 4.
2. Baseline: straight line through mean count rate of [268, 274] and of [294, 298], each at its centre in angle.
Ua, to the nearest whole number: -22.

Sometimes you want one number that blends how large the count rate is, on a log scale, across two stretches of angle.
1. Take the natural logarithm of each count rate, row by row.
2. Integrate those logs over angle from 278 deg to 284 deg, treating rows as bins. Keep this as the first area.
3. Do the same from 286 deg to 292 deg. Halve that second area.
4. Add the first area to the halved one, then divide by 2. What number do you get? 23.8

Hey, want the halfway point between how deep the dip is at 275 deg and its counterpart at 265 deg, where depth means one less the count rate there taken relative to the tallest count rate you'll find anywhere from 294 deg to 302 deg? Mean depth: -1.3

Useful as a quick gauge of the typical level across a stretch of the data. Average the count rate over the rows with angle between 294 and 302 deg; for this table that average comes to 169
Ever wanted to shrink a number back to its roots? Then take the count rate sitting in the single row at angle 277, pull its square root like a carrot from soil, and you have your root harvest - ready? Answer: 17.7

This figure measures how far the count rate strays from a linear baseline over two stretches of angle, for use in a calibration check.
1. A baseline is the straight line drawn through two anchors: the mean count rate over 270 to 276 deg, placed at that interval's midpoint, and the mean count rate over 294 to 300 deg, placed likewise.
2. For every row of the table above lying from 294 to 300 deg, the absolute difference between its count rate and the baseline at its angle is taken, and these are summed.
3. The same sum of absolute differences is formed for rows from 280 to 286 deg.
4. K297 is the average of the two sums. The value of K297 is 185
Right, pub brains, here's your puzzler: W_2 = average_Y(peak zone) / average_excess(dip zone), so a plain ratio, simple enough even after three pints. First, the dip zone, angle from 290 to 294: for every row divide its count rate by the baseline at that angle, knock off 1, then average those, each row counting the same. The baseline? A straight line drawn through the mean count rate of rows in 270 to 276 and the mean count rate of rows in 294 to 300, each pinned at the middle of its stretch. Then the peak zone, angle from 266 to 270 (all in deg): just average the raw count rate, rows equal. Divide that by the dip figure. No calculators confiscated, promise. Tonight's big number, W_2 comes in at -1606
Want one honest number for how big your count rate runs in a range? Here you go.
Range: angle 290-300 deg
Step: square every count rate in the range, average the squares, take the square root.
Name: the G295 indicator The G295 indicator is 158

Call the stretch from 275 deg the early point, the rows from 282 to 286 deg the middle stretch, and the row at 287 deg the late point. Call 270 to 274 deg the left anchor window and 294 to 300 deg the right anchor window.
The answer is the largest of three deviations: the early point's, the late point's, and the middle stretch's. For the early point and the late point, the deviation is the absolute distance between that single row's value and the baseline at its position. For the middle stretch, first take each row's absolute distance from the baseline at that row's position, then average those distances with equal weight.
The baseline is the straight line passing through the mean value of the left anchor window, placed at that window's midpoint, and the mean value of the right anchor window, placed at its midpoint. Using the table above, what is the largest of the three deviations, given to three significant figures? 111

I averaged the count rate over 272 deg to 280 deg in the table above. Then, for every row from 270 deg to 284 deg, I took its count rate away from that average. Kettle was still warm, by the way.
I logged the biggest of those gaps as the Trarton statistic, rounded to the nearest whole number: 143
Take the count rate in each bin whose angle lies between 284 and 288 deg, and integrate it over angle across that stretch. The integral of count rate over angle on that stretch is 654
